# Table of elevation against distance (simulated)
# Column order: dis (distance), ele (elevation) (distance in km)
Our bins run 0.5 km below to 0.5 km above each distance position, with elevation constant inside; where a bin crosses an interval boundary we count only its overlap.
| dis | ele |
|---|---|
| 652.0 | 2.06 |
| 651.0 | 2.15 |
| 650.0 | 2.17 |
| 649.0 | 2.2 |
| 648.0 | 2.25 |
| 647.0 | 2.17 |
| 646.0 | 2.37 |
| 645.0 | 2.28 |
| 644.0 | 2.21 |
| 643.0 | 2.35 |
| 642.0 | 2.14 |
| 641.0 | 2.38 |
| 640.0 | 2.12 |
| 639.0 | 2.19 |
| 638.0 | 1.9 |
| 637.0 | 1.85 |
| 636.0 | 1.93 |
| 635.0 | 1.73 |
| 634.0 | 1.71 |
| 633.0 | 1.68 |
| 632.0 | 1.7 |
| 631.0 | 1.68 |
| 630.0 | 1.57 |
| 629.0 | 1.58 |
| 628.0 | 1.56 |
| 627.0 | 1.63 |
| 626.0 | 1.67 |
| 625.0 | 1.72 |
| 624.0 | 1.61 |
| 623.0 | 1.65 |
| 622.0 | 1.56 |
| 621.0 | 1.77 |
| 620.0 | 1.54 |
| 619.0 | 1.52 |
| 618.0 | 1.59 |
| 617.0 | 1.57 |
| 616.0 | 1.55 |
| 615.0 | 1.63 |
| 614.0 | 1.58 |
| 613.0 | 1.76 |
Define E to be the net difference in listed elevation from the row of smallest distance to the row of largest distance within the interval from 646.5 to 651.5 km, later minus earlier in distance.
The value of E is -0.02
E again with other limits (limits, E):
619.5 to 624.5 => 0.07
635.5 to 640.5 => 0.19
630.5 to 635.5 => 0.05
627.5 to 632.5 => 0.14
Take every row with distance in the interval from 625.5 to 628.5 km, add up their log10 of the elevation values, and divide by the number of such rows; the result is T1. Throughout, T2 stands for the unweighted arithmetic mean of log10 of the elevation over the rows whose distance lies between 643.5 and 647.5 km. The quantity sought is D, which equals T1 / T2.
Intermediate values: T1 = 0.209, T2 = 0.353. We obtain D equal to 0.6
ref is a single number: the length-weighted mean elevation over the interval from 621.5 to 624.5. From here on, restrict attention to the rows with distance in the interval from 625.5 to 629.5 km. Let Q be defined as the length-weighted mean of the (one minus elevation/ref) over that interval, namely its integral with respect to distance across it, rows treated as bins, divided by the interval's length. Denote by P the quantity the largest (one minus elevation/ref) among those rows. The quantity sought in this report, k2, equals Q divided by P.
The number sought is -0.07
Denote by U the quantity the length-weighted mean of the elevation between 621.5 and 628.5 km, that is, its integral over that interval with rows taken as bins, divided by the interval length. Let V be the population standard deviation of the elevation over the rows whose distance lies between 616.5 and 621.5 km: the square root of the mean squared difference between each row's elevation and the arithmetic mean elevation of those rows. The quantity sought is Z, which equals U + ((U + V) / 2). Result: 2.49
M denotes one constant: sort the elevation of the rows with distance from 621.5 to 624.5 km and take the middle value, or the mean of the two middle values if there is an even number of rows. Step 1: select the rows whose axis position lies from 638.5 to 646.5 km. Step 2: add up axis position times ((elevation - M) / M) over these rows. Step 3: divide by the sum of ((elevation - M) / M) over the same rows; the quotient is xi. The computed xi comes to 642.7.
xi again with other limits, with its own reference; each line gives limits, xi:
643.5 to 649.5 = 646.5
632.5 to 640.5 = 637.8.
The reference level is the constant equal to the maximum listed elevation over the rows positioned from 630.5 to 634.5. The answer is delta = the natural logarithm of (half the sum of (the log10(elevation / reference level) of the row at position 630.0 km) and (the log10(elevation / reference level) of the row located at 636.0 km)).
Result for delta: -4.9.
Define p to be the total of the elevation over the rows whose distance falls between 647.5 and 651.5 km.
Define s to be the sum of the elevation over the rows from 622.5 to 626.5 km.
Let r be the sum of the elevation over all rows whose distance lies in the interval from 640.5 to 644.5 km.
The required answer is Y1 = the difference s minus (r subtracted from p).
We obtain 7.0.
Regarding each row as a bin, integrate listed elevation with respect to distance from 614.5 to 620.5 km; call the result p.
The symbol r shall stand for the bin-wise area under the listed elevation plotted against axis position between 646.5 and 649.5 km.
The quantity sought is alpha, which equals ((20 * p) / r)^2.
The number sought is 806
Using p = 9.4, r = 7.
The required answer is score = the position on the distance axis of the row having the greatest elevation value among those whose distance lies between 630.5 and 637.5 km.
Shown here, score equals 636.0 km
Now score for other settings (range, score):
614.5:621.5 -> 621.0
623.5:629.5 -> 625.0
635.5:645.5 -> 641.0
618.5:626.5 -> 621.0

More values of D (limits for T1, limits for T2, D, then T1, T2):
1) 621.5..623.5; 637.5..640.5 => 0.7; 0.205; 0.315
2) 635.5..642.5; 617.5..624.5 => 1.5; 0.315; 0.205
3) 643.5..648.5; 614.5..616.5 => 1.8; 0.353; 0.201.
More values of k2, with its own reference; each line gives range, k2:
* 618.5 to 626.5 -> -0.27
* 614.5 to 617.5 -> 0.41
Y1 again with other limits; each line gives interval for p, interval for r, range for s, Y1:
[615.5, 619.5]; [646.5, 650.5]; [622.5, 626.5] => 9.2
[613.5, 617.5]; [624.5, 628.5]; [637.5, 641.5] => 8.8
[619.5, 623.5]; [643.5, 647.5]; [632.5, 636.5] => 9.6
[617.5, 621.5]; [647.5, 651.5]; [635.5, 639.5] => 10.2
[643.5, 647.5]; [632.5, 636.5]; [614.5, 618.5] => 4.4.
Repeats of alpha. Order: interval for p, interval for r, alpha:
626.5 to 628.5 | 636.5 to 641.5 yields 37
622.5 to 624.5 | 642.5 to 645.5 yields 91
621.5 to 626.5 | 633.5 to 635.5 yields 2278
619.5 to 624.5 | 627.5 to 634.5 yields 201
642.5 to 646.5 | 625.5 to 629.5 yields 818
